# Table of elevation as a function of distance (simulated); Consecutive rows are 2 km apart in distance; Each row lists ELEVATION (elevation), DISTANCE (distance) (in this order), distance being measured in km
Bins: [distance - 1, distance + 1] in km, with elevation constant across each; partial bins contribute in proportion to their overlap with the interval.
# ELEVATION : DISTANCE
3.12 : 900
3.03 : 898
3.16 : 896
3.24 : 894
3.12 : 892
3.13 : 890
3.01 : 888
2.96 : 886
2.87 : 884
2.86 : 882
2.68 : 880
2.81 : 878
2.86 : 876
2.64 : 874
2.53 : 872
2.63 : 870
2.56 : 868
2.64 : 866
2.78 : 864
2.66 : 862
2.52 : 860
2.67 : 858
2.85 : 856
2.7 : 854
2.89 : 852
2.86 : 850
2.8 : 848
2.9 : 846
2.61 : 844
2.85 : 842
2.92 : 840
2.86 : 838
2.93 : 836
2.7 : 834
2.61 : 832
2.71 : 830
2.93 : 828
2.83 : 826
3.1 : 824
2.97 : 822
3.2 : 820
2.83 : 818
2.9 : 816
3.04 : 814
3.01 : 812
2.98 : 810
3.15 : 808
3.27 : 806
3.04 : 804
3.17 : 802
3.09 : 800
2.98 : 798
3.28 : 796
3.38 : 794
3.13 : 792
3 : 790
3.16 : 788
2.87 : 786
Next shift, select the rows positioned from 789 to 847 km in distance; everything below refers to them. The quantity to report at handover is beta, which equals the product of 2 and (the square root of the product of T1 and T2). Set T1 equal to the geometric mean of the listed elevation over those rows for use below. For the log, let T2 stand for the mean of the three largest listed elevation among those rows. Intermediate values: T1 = 2.97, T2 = 3.31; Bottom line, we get 6.3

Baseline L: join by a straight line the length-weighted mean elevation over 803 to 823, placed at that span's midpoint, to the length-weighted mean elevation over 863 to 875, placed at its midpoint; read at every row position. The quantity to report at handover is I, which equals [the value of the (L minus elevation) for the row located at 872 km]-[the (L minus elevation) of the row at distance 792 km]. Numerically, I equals 0.02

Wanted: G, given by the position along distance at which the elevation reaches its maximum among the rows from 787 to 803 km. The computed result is 794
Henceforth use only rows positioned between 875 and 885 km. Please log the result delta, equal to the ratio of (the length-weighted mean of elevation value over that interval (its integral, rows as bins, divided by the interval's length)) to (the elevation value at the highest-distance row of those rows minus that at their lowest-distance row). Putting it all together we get 282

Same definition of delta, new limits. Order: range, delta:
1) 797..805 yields 51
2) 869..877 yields 12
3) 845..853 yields -286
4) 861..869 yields -27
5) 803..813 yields -103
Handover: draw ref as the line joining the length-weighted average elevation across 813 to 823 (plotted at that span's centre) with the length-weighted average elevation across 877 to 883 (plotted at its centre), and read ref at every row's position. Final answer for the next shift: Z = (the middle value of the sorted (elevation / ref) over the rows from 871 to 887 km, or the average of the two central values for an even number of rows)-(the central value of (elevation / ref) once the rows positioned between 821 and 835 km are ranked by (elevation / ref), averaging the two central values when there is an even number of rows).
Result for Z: 0.059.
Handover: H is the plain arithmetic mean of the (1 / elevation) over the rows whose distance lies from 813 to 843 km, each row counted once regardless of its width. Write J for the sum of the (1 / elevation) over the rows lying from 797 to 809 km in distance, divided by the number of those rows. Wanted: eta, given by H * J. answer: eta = 0.111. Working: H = 0.347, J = 0.321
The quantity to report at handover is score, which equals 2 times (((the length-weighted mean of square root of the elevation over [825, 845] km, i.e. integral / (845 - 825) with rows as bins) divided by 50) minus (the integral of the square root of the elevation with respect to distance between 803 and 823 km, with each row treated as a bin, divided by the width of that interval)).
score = -3.42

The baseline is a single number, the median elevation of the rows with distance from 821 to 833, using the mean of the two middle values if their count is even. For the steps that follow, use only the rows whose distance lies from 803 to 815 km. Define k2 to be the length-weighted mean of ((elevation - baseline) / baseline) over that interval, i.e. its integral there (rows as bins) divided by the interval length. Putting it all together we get 0.07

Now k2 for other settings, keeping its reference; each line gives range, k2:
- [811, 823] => 0.04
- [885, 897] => 0.08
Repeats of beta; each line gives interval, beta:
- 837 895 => 6.0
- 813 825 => 6.1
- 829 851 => 5.7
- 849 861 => 5.6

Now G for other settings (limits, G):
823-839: 824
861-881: 876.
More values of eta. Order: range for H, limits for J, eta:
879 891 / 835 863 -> 0.123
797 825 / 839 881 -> 0.120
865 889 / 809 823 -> 0.122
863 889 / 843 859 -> 0.131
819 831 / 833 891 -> 0.122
